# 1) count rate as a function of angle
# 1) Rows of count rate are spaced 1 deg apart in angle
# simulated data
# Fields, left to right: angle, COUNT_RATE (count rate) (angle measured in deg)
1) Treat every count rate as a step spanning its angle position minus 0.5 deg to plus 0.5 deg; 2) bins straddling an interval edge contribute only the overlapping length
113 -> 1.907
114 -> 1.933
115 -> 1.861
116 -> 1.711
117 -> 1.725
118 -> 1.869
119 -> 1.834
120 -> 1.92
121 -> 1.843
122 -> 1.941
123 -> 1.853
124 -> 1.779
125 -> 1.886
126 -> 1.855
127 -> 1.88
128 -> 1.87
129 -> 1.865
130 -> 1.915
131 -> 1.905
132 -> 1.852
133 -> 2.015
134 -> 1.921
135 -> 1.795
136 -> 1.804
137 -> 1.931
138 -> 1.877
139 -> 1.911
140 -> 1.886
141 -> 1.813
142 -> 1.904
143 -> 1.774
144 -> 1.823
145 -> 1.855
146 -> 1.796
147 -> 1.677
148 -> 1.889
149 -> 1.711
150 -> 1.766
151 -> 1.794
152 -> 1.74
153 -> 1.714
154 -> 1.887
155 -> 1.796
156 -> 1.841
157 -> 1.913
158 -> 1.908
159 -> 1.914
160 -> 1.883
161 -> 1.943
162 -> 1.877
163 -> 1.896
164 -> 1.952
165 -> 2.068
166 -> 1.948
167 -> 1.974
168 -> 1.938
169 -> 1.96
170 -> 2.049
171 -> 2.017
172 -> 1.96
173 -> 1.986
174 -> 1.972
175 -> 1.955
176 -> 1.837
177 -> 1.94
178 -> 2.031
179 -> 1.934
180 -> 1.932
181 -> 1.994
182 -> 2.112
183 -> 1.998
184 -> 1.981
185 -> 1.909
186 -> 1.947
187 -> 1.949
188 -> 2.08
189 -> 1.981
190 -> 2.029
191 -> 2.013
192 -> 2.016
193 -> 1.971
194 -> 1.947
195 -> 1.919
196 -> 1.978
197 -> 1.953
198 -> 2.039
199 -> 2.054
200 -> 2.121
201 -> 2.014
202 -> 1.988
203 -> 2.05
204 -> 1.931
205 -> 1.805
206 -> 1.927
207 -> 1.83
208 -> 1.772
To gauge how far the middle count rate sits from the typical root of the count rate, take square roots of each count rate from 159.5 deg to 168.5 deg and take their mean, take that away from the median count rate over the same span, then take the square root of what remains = 0.741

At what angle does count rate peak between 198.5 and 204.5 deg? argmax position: 200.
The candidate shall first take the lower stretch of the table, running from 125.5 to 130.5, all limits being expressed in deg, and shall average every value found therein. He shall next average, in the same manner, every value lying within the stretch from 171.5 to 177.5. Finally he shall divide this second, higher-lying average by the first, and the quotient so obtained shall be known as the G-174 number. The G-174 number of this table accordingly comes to 1.03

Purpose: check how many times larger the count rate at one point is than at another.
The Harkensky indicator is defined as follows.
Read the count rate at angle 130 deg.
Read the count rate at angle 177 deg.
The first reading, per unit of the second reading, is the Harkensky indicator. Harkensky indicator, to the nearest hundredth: 0.99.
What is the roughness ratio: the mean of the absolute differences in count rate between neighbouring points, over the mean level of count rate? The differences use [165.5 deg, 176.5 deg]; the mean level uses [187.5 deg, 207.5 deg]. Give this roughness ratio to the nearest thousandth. 0.022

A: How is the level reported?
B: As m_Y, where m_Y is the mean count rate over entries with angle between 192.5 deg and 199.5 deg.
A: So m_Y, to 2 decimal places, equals 1.98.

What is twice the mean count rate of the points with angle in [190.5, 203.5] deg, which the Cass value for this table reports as 4.01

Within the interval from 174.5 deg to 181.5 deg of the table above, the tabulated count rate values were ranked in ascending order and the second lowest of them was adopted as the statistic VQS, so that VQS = 1.932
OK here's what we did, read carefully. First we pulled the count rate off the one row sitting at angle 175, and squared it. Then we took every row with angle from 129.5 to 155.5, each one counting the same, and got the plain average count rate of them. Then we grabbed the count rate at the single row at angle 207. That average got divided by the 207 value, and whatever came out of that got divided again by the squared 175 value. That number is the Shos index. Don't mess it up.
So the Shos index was 0.263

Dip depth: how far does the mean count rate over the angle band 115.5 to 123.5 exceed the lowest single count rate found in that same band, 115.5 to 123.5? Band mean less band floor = 0.13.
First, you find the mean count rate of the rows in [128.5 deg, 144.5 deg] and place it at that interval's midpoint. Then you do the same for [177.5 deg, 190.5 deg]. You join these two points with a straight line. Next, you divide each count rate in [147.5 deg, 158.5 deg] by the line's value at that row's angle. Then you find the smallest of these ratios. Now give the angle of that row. 153 deg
